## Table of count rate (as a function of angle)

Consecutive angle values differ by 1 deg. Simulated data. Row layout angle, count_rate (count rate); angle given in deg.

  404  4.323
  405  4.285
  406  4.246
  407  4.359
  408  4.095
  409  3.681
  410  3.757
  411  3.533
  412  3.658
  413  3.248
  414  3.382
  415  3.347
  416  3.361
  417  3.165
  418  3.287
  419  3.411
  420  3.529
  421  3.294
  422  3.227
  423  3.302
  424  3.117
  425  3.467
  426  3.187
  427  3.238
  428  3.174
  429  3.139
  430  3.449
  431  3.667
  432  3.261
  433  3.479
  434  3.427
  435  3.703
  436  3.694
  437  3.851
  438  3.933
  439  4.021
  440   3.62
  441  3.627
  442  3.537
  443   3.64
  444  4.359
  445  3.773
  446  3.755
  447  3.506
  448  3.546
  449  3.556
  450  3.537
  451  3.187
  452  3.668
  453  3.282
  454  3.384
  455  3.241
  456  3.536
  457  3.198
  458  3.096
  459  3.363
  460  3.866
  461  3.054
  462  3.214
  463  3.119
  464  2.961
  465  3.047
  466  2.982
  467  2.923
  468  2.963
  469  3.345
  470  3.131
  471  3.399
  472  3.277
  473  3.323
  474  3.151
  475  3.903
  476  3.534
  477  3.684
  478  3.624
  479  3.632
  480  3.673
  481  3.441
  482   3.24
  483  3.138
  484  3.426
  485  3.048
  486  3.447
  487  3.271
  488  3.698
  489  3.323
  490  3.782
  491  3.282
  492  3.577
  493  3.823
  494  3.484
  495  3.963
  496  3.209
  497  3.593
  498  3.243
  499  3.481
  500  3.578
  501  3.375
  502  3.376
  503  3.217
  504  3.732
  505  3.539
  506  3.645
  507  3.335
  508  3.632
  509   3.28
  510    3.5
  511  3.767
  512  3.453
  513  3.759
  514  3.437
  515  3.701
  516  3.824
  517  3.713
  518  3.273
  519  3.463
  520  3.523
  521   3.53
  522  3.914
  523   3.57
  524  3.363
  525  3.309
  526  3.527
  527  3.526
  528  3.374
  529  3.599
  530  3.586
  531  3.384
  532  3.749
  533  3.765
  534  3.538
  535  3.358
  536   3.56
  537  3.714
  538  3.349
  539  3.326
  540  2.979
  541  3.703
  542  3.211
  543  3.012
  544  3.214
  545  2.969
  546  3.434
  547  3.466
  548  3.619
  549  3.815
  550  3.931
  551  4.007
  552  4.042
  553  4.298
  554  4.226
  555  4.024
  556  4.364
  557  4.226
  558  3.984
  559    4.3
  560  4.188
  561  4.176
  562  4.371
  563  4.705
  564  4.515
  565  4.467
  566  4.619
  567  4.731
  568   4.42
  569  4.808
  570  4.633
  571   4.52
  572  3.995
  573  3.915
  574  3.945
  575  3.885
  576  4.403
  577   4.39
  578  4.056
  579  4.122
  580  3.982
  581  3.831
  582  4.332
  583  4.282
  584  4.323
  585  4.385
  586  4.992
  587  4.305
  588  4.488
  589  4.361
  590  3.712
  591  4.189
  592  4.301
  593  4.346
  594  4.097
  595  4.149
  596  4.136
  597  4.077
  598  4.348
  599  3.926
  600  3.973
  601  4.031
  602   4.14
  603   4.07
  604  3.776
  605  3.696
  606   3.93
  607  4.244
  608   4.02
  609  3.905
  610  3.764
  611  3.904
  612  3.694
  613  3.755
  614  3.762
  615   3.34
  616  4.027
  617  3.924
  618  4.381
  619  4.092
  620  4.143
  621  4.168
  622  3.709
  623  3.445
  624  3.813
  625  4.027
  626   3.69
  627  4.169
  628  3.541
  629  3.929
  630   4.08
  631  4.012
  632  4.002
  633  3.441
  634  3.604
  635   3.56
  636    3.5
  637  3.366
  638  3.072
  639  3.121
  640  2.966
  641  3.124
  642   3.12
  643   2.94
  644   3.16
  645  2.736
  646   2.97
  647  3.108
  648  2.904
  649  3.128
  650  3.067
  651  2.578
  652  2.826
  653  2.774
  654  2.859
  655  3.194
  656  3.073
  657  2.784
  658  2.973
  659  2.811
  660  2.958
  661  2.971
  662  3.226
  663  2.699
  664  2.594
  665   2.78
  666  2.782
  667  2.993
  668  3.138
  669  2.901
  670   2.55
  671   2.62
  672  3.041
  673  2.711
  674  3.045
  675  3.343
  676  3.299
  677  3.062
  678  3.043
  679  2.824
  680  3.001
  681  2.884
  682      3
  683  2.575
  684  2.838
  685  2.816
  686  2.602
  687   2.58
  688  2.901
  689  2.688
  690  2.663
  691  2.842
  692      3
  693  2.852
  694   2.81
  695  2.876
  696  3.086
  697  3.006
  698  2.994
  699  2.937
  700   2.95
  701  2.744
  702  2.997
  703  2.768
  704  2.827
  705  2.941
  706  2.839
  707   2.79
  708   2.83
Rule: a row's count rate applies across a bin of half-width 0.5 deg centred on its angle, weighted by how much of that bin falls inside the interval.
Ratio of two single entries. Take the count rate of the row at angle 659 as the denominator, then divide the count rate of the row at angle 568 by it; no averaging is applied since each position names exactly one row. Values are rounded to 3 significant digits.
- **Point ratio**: 1.57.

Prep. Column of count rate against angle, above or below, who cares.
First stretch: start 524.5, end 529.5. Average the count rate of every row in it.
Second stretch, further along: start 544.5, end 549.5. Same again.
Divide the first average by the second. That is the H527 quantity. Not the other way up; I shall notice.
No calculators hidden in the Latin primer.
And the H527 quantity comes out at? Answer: 1.0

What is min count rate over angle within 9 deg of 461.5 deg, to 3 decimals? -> 2.923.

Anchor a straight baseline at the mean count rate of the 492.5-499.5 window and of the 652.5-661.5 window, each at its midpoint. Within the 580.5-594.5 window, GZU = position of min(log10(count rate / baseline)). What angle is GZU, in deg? 590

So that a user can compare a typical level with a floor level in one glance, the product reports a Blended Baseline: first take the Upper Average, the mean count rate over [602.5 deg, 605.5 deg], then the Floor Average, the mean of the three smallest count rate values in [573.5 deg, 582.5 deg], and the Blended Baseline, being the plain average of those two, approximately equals 3.9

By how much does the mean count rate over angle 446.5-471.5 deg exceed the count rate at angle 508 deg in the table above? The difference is -0.35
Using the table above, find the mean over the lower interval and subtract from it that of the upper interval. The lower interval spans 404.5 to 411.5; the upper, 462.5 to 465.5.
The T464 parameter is 0.95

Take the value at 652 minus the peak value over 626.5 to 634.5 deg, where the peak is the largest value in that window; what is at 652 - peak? -1.3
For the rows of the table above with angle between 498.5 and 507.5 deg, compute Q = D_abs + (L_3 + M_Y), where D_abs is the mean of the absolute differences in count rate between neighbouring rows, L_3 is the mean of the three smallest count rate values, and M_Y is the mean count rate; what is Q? 6.98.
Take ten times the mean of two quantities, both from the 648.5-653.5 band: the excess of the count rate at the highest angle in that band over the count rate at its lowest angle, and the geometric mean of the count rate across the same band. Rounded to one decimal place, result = 12.6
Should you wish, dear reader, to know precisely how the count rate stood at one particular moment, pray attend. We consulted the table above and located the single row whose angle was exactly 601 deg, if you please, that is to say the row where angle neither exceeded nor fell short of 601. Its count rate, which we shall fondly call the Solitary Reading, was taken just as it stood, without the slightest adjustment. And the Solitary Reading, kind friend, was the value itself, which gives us 4.031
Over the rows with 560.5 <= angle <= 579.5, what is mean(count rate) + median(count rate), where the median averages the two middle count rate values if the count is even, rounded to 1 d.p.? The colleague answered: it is 8.8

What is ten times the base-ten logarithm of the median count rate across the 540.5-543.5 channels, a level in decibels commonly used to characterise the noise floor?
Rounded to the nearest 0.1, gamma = 5.1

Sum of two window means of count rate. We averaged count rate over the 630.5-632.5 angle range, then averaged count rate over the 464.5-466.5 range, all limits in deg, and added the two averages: 7.0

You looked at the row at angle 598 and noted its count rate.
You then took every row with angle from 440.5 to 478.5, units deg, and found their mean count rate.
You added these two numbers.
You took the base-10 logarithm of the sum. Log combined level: 0.89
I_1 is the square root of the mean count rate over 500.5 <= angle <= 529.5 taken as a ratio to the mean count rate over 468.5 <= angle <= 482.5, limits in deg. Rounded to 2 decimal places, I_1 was 1.01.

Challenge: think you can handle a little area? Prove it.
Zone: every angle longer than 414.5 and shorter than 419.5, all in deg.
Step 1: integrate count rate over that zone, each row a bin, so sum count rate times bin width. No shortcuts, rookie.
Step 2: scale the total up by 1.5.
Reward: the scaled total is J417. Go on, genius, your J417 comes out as 25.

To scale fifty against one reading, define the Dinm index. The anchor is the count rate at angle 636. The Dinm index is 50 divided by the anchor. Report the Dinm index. 14.3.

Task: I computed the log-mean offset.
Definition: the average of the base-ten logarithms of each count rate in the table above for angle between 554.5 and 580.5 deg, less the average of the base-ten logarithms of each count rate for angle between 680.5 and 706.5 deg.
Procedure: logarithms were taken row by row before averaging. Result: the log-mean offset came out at 0.18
